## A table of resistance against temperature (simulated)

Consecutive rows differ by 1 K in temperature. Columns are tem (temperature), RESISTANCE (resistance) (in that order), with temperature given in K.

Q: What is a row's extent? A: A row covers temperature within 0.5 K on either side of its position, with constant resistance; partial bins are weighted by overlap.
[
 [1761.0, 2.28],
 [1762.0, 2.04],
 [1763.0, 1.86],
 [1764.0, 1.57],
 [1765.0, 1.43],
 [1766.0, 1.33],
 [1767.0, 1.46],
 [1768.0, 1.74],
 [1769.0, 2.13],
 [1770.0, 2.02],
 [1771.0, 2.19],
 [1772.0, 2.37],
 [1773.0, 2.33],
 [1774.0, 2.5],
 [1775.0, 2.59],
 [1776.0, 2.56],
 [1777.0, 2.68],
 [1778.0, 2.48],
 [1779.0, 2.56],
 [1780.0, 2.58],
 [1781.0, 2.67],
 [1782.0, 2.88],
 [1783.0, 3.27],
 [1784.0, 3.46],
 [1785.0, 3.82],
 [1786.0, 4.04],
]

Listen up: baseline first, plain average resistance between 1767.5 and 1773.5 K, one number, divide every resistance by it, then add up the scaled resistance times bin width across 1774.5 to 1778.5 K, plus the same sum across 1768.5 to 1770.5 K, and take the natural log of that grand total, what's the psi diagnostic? 1.92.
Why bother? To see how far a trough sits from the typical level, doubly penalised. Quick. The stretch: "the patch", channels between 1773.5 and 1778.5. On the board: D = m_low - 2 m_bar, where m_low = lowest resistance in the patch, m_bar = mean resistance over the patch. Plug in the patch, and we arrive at -2.6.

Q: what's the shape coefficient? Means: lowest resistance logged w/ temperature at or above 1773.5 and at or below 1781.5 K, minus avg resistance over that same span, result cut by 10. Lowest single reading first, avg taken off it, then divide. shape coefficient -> -0.010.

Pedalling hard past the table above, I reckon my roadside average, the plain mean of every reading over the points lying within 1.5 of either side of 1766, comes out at 1.4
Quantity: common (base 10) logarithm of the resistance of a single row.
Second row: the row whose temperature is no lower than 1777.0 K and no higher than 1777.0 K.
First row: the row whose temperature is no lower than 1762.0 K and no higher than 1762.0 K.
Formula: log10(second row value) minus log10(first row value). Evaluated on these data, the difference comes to 0.12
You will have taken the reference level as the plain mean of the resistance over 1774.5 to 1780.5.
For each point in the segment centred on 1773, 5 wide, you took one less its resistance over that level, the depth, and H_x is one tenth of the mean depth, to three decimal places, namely 0.007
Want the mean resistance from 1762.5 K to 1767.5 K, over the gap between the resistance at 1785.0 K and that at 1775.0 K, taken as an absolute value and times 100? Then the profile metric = 124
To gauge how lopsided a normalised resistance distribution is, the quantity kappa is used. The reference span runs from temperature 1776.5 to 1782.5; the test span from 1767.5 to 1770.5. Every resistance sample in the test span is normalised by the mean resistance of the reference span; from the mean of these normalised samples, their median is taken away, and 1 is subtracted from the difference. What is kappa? -1.02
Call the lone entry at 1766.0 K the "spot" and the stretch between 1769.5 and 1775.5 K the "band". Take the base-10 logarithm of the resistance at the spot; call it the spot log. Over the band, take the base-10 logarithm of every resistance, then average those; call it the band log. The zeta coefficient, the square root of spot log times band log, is 0.213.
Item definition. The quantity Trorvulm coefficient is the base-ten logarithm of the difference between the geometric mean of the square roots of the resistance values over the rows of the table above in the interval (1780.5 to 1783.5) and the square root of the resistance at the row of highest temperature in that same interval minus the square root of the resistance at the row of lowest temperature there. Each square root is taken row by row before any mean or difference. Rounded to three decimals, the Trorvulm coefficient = 0.187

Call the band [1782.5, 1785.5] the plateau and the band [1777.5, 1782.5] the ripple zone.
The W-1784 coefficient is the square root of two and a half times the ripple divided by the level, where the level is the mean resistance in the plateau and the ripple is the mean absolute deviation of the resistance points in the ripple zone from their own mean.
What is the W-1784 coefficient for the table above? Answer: 0.28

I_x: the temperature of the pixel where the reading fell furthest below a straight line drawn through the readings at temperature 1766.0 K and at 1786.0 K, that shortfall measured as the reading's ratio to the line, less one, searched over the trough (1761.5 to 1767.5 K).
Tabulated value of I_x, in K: 1767.0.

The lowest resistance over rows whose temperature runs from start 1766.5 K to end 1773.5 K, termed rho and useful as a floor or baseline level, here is 1.46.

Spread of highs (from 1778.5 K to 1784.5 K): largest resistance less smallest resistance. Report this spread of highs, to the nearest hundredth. 0.90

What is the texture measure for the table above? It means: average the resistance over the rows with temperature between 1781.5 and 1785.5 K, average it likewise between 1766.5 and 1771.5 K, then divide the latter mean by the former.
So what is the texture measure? 0.57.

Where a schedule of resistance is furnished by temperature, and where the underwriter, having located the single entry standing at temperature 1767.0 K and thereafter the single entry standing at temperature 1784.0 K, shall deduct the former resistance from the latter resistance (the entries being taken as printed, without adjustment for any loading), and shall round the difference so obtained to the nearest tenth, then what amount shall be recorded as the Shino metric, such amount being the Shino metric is 2.0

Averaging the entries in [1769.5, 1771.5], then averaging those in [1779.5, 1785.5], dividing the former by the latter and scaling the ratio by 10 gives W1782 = 6.76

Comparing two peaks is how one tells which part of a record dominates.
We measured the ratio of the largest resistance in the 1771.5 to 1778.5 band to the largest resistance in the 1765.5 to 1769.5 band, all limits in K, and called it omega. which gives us 1.26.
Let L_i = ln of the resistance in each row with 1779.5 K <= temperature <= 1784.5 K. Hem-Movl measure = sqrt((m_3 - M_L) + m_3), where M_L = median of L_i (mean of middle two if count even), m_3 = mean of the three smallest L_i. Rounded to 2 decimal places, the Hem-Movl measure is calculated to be 0.97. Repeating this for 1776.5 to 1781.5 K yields 0.96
